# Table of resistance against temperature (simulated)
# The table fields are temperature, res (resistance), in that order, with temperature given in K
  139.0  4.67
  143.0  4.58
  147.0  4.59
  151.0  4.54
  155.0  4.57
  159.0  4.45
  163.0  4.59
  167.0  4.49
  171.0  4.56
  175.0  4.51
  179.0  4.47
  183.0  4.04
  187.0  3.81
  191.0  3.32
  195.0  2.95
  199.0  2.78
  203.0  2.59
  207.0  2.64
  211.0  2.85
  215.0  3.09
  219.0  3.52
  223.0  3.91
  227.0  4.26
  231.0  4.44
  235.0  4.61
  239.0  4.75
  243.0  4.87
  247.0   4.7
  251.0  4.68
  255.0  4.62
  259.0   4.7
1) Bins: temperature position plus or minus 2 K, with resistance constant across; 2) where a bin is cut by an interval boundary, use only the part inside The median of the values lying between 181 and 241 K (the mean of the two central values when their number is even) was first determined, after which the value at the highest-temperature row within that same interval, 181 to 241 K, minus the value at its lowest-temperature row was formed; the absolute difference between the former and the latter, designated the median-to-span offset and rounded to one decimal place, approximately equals 2.8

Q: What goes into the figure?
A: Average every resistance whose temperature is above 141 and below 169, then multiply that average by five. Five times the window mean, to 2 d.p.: 22.72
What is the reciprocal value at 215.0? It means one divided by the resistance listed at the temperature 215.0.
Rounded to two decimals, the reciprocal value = 0.32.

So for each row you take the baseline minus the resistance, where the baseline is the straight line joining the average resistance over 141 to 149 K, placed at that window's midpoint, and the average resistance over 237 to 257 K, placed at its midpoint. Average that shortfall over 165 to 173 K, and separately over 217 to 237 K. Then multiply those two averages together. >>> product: 0.1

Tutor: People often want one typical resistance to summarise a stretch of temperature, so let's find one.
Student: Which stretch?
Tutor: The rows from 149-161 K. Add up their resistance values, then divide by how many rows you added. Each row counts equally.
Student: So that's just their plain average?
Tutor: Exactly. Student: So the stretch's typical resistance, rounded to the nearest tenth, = 4.5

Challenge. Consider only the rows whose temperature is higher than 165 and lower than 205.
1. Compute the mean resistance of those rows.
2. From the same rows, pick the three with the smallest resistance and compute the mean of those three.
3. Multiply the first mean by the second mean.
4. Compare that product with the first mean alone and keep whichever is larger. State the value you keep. 10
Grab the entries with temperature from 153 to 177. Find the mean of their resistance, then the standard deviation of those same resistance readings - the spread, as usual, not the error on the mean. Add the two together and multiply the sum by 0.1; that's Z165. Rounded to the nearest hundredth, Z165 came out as 0.46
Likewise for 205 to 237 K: 0.44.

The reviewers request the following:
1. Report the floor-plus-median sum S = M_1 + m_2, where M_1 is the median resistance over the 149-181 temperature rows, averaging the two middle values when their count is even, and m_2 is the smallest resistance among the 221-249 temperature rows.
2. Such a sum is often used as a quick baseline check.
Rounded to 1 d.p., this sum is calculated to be 8.4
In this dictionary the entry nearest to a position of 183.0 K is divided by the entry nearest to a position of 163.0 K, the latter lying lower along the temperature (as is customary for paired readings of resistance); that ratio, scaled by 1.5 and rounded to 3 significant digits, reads 1.32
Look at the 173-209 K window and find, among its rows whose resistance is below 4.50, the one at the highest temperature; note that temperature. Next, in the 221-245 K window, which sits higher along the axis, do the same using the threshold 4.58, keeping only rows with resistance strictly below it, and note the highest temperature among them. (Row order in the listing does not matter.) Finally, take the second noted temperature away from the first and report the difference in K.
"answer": -24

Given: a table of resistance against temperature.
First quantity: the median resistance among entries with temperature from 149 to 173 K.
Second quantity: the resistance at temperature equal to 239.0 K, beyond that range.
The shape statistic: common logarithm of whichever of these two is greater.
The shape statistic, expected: 0.677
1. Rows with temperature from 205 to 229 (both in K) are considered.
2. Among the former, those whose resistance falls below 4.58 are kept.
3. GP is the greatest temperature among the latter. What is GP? 227.0 K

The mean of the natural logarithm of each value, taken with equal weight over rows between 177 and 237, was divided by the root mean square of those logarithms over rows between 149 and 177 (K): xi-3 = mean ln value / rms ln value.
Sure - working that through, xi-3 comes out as 0.83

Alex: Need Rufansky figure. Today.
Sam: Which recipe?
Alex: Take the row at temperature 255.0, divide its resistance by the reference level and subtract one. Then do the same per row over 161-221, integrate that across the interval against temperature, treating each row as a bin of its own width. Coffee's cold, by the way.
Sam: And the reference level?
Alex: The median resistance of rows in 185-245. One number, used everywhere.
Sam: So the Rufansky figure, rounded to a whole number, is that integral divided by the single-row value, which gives 5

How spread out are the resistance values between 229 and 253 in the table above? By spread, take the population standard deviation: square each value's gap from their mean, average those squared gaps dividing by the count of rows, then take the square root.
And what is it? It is 0.13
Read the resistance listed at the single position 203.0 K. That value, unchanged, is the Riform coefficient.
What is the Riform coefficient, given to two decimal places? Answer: 2.59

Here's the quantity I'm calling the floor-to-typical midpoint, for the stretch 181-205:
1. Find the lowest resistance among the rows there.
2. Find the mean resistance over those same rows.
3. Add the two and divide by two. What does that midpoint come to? 2.9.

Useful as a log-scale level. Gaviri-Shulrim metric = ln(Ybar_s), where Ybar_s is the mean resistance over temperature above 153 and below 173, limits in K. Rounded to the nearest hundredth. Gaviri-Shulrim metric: 1.51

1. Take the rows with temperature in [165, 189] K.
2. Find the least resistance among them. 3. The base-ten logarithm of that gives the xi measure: 0.58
